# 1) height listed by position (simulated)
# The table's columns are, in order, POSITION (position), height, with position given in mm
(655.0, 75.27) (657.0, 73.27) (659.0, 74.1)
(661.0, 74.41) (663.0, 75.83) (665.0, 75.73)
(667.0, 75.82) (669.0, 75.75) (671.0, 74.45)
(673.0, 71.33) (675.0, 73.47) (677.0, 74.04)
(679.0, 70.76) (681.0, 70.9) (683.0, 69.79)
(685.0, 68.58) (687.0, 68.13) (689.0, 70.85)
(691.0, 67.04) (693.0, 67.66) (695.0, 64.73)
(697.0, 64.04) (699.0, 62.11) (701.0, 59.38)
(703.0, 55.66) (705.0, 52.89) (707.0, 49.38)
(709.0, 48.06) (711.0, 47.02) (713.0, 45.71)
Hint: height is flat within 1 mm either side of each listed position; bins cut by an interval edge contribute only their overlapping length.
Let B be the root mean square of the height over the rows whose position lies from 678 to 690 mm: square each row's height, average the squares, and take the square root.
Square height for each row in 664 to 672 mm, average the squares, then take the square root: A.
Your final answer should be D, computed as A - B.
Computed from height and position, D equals 6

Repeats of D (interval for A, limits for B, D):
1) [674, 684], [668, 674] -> -2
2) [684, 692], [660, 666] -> -7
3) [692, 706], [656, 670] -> -14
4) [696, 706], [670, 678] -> -14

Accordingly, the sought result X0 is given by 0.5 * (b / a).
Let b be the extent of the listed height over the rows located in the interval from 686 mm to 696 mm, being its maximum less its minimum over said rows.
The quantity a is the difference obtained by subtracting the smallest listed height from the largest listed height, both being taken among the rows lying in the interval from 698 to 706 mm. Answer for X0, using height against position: 0.3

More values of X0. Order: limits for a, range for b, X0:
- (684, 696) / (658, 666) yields 0.1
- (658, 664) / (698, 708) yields 3.7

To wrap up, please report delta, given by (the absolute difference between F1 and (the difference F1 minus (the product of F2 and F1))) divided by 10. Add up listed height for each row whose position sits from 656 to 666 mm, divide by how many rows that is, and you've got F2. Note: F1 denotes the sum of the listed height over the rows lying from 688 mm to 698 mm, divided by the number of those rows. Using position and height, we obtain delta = 499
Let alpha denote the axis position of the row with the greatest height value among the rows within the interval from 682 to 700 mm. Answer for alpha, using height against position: 689.0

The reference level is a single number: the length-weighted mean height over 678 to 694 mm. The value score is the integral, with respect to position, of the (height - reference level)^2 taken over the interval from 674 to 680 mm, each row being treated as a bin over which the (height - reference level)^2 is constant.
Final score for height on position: 88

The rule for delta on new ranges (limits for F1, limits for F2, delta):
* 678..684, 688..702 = 459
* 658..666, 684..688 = 513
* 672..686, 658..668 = 536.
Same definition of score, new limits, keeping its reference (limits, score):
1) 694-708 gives 2075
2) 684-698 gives 117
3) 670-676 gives 100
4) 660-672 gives 454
